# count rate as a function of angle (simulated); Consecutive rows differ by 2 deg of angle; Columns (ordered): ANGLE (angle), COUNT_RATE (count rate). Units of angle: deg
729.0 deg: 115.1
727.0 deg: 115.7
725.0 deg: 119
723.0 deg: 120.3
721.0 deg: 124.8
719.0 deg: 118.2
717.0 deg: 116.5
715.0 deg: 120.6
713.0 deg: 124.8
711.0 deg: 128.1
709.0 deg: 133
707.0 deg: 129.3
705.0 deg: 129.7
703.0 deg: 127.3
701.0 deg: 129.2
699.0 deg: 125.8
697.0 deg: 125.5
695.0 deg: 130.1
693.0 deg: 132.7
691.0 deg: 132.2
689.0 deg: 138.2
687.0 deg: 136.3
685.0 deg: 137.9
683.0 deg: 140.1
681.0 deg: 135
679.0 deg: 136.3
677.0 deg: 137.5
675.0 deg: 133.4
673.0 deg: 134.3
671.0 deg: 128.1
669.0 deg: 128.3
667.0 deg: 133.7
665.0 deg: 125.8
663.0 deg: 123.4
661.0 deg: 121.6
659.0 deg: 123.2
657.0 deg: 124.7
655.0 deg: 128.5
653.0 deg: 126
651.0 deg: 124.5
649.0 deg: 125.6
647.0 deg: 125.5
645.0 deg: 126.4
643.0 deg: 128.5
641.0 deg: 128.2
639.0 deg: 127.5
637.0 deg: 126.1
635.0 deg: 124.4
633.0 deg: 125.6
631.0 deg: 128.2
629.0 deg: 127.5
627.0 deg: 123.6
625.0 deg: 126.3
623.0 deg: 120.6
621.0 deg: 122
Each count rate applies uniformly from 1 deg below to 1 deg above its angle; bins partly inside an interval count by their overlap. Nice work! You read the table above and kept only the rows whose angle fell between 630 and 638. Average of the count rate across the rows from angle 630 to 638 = 126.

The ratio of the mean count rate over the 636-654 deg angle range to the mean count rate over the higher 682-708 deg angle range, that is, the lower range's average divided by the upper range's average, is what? 0.96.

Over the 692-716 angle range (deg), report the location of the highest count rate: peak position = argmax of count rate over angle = 709.0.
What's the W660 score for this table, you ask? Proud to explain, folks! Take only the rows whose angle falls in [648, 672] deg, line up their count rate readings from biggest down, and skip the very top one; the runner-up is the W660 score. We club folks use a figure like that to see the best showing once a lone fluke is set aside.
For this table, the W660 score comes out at 128.5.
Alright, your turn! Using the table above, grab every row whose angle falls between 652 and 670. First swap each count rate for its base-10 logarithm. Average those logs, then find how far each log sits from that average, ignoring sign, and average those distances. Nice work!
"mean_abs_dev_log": 0.0092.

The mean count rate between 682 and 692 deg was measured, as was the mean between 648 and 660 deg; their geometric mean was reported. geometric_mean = 131.1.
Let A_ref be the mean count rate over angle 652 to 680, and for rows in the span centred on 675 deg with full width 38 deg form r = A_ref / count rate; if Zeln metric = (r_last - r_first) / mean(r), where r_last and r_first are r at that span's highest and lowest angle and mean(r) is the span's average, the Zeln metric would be -0.06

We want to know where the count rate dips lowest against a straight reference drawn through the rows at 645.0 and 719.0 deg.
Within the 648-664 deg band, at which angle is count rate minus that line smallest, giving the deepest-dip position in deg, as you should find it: 661.0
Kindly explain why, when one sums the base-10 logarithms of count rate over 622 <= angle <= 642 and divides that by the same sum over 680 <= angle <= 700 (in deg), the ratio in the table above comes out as 0.99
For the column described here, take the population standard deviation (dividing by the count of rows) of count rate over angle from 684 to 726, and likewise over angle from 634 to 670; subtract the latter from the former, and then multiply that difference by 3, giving 10.6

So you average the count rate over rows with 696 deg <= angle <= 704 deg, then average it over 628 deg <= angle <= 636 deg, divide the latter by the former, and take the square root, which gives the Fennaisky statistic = 1.00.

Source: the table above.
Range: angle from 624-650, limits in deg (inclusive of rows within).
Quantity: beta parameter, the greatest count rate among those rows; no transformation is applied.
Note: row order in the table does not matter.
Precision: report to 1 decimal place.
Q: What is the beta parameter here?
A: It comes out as 128.5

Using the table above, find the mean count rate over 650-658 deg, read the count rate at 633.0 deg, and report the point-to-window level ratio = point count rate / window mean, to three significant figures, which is 0.997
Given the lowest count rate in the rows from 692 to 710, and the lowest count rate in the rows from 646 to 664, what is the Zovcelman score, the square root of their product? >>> 124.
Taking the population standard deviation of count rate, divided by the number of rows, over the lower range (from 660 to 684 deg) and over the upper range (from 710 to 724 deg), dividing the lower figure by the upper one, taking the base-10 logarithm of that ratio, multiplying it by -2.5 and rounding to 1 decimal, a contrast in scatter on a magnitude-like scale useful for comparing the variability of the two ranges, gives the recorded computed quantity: -0.4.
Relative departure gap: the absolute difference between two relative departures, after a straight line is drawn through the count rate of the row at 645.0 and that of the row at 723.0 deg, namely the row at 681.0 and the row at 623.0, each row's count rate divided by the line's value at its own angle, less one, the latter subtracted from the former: 0.15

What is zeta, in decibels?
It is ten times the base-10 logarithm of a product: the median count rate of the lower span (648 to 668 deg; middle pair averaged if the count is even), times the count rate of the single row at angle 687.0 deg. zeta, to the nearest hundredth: 42.32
